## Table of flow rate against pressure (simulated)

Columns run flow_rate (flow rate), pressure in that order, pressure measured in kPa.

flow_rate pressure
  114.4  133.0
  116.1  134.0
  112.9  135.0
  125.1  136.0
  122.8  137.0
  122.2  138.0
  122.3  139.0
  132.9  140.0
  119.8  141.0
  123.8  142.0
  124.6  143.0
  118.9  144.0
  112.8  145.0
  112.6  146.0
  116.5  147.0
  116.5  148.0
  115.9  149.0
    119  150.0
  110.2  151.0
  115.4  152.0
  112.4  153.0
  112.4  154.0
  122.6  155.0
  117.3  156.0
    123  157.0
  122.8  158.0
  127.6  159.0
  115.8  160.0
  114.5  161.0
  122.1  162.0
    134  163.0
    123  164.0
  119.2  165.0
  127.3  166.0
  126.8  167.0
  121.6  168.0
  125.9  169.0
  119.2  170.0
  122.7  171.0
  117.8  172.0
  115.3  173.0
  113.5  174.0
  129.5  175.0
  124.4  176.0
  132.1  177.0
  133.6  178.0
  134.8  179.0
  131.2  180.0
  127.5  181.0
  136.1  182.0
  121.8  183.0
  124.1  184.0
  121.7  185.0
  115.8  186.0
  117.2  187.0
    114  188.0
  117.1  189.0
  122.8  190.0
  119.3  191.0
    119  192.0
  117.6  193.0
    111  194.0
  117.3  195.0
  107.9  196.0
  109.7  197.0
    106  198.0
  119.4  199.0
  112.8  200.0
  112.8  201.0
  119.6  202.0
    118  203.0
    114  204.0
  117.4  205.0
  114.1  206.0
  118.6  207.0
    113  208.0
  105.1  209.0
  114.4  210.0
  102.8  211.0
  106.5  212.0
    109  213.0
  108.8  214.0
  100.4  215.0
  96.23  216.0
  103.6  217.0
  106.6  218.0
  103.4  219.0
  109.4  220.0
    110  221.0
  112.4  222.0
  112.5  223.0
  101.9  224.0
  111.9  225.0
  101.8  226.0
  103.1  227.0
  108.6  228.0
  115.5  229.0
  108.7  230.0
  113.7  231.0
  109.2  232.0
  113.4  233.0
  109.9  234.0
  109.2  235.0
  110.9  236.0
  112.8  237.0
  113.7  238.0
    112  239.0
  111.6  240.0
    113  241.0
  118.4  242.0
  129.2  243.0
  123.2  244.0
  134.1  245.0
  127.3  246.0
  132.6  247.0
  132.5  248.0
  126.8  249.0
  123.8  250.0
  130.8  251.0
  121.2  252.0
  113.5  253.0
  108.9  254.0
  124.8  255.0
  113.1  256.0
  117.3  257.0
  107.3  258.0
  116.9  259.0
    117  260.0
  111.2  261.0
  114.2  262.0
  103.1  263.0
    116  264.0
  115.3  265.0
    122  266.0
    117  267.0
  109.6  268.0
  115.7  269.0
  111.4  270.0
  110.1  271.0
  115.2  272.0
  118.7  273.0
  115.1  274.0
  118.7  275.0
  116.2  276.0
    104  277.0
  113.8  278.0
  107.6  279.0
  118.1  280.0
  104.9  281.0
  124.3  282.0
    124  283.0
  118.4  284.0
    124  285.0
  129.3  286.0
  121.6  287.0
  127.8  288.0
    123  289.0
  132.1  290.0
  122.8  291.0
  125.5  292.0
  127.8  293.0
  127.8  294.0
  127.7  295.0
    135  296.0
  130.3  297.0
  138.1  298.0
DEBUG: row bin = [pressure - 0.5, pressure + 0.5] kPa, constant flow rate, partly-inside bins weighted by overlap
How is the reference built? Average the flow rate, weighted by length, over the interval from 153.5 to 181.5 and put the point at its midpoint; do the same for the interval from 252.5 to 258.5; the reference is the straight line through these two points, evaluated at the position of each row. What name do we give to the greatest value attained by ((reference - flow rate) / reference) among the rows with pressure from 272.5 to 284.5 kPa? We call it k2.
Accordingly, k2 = 0.070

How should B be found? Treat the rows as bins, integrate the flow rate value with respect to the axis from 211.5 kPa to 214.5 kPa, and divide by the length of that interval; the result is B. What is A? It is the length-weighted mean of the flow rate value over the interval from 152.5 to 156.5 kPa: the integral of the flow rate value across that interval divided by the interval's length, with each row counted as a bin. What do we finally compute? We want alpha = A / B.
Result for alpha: 1.07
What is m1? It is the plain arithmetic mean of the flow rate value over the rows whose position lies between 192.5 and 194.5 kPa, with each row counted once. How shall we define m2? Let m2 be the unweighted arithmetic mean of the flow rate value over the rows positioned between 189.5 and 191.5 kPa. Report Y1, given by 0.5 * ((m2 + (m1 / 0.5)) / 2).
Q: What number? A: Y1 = 87.4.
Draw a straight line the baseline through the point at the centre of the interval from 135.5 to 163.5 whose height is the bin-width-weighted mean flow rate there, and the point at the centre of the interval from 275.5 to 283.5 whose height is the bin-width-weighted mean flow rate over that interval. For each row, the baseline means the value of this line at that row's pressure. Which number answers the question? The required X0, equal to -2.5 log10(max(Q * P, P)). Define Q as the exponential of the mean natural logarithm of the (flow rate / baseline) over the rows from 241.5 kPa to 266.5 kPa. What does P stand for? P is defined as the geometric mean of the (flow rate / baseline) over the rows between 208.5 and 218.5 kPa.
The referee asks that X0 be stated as 0.07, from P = 0.90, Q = 1.04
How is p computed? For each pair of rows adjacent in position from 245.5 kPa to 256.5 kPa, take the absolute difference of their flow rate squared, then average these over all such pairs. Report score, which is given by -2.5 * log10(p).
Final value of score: -8.09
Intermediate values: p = 1716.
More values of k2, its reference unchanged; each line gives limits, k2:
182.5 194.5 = 0.080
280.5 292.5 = 0.059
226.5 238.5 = 0.120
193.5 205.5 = 0.118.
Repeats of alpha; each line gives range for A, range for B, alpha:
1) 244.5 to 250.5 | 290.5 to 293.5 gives 1.03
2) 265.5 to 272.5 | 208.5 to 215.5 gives 1.07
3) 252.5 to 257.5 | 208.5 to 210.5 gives 1.05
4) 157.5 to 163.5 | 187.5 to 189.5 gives 1.06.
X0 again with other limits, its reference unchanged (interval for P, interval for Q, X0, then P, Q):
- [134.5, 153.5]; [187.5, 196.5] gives 0.01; 0.99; 0.98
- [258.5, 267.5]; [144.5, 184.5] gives -0.02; 1.00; 1.02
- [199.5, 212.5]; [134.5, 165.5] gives 0.04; 0.96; 1.00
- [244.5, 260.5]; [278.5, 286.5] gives -0.10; 1.05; 1.04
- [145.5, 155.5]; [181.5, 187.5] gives 0.00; 0.96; 1.04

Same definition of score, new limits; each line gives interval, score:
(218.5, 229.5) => -7.65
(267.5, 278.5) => -7.67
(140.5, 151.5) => -7.23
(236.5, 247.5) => -7.73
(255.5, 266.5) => -7.89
